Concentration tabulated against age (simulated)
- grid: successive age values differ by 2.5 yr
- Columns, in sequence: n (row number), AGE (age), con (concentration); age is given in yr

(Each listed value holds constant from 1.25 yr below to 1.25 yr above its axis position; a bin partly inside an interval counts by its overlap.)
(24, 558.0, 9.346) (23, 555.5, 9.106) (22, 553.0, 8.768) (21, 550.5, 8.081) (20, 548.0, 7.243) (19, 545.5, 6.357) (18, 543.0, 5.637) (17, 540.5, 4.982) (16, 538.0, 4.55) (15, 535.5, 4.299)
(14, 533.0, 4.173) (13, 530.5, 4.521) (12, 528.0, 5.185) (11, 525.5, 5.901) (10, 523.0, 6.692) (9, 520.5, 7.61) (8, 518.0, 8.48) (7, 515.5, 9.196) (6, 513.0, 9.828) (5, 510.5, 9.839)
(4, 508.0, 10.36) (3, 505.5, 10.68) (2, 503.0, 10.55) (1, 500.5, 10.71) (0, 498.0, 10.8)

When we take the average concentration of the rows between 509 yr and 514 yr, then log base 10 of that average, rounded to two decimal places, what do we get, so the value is 0.99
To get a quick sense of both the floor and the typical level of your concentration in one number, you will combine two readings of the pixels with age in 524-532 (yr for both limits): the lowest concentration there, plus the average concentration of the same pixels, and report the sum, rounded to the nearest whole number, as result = 10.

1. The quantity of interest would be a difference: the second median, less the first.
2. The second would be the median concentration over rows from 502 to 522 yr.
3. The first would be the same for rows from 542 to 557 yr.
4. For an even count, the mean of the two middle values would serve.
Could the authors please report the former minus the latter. 2.2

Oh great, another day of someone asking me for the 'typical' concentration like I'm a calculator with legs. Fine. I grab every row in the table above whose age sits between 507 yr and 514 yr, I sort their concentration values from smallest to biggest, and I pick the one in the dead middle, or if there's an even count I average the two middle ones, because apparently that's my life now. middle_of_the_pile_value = 10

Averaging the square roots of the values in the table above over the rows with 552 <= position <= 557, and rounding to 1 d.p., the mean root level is 3.0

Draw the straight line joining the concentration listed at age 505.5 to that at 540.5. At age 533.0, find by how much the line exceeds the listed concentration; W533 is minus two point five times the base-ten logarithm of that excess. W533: -0.8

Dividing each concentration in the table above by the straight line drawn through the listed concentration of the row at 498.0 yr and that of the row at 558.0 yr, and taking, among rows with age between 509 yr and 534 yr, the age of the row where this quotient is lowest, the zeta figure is 533.0 yr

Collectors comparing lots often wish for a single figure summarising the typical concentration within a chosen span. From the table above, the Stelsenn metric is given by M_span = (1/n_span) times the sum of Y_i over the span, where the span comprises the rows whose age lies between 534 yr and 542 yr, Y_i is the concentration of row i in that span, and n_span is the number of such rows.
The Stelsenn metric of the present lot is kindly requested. 5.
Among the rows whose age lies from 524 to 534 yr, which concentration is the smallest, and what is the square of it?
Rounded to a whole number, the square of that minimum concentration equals 17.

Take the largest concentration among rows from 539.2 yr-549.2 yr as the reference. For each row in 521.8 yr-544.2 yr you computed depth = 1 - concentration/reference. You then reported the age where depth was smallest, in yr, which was 523.0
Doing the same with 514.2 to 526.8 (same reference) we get 515.5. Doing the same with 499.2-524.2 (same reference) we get 500.5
